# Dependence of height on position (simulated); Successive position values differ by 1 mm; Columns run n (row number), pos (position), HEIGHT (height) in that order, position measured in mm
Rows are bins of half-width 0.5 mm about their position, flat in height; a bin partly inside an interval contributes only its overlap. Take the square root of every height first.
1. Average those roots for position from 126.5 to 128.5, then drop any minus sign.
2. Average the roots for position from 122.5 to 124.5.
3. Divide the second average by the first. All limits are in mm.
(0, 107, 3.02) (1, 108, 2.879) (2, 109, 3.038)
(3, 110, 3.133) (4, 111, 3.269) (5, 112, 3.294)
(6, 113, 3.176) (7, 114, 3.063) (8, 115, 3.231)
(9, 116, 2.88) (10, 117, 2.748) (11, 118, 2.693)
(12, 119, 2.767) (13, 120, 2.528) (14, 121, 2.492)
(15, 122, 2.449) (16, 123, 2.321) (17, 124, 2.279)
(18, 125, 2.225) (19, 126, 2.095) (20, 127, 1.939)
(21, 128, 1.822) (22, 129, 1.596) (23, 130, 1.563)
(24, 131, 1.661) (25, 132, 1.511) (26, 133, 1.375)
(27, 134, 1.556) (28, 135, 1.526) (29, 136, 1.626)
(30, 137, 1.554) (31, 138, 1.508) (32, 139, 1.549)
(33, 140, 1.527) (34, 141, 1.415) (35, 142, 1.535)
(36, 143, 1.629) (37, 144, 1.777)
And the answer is 1.11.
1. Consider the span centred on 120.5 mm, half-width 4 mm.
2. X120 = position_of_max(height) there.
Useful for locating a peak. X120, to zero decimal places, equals 119 mm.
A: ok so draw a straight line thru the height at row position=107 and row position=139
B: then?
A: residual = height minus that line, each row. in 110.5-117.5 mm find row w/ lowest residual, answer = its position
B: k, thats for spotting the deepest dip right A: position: 117 mm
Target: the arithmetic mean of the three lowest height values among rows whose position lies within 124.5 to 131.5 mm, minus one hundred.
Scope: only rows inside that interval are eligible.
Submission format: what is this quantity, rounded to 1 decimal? -98.4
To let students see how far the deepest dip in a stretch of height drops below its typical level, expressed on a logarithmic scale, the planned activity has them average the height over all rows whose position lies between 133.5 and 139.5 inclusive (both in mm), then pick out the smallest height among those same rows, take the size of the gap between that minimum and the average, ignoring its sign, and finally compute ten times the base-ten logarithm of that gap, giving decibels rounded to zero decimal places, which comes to -13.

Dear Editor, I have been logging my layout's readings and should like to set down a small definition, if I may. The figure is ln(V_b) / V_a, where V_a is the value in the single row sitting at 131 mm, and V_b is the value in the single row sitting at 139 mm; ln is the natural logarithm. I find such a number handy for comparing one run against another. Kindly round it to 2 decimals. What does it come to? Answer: 0.26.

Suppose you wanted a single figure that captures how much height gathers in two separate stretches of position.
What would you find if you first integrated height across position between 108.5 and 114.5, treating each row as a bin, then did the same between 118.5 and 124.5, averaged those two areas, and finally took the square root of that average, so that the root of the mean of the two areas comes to 4.1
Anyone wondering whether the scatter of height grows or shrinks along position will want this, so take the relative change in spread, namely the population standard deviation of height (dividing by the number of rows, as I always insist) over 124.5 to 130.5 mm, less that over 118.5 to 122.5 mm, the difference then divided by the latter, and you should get 1.0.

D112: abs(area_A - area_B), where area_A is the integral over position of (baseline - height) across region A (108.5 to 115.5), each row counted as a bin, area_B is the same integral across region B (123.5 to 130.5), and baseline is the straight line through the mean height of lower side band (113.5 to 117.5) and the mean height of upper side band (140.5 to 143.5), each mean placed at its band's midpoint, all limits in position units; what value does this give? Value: 2.9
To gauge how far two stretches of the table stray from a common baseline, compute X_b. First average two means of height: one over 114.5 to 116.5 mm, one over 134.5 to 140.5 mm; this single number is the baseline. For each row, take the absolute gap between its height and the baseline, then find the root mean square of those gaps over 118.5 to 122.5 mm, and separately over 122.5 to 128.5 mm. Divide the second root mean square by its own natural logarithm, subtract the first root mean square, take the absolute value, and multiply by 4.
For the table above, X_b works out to 1.9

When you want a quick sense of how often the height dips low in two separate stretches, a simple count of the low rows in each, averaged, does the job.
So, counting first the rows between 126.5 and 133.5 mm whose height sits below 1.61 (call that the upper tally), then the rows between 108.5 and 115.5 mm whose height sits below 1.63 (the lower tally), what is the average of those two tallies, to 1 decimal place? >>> 2.0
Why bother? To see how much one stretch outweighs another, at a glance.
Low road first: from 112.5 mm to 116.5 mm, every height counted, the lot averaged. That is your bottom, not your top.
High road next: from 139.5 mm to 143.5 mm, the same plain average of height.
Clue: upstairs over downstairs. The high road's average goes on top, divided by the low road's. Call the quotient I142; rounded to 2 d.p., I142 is 0.49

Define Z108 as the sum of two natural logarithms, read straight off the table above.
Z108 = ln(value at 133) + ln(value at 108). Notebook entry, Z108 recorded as 1.4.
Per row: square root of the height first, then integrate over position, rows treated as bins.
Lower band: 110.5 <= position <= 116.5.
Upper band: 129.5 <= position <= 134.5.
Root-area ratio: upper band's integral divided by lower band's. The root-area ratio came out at 0.58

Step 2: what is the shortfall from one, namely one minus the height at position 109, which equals -2.0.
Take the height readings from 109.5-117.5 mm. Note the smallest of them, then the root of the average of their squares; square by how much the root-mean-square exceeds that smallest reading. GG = 0.127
